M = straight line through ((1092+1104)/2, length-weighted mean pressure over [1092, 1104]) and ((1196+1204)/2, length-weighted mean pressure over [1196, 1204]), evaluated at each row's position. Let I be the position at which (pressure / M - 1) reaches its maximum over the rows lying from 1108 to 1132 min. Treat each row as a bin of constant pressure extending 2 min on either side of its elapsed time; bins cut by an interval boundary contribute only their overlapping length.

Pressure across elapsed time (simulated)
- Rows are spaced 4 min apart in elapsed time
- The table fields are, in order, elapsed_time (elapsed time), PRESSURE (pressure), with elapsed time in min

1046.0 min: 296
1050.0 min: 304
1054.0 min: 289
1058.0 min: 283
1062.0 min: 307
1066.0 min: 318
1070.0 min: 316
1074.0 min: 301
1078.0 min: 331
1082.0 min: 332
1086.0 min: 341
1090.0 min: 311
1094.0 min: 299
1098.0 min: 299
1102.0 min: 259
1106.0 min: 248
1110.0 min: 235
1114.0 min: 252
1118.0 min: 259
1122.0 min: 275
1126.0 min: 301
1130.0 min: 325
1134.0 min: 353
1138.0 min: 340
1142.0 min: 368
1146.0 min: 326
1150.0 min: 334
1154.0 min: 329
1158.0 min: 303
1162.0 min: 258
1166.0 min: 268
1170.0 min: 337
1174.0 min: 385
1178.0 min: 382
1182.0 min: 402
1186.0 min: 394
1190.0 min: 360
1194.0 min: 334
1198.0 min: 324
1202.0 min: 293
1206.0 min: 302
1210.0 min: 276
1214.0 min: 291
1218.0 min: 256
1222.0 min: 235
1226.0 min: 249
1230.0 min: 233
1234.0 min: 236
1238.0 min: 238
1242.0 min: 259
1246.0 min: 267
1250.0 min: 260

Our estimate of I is 1130.0 min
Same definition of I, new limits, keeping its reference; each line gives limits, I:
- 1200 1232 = 1206.0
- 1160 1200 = 1182.0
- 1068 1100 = 1086.0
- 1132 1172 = 1142.0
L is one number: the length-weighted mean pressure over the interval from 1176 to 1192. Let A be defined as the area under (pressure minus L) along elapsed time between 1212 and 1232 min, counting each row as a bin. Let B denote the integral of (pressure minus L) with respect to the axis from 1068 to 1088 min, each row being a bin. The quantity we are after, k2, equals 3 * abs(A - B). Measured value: 4284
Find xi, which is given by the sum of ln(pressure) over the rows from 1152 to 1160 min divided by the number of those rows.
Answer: 5.8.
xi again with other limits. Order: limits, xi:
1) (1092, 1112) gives 5.6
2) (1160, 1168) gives 5.6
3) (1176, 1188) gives 6.0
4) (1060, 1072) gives 5.7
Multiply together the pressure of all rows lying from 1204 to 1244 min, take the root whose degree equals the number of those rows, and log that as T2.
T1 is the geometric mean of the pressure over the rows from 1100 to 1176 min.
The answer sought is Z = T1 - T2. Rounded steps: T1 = 300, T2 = 256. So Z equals 43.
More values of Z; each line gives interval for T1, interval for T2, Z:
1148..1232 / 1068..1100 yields -8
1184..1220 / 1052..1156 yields 9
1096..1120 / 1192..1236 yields -15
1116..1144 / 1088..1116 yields 45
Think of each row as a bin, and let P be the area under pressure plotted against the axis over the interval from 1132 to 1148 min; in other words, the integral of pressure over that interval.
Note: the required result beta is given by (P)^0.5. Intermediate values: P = 5548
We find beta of 74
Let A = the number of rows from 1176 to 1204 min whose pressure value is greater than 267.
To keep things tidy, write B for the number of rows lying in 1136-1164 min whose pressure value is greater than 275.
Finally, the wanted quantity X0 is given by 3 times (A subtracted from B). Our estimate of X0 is -3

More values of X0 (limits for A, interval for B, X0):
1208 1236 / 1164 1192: 12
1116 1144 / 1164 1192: 0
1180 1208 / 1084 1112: -9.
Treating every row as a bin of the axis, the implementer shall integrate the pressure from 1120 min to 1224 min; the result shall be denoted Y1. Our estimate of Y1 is 33404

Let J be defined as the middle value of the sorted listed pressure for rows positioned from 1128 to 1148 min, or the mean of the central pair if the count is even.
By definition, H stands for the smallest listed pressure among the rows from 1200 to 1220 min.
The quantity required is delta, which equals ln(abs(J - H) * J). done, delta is 10.3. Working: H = 256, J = 340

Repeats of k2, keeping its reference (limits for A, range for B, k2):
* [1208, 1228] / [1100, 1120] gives 648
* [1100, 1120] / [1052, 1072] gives 3120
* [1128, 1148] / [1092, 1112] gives 4464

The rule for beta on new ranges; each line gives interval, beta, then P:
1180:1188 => 56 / 3184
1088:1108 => 75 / 5664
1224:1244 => 70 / 4860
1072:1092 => 80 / 6464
